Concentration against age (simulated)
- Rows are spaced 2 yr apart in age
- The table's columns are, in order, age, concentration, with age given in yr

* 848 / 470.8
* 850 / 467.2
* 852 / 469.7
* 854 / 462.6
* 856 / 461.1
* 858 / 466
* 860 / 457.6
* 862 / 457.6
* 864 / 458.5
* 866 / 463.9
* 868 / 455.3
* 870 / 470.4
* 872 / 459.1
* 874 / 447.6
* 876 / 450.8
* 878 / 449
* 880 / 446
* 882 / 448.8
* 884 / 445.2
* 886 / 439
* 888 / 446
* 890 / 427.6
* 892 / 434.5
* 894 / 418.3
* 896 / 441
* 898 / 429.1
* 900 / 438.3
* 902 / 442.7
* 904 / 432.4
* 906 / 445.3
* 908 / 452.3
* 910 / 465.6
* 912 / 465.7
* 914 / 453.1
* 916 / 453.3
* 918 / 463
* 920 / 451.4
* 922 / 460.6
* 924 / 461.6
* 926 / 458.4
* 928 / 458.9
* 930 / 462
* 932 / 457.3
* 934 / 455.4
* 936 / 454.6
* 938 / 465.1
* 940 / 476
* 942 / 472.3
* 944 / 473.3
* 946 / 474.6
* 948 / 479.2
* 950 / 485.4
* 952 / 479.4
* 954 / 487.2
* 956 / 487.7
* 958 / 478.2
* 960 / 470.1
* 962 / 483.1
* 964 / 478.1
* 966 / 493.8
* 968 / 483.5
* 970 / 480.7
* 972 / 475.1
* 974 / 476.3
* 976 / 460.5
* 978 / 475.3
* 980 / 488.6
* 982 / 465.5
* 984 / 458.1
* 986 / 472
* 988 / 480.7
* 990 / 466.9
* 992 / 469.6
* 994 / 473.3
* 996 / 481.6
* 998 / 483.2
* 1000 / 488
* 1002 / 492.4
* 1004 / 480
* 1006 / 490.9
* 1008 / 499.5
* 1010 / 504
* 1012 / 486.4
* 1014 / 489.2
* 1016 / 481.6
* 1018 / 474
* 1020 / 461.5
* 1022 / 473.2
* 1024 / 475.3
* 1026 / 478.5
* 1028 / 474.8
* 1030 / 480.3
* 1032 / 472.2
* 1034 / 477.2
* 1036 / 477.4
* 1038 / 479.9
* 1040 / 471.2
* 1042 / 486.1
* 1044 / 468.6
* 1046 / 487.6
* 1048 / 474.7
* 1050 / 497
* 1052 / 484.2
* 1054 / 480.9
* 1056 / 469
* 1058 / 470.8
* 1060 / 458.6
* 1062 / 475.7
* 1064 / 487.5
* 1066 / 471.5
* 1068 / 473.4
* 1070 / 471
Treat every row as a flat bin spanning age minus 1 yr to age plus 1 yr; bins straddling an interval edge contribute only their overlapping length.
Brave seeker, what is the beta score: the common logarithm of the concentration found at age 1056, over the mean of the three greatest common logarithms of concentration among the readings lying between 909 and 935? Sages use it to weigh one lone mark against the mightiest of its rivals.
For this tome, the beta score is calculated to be 1.001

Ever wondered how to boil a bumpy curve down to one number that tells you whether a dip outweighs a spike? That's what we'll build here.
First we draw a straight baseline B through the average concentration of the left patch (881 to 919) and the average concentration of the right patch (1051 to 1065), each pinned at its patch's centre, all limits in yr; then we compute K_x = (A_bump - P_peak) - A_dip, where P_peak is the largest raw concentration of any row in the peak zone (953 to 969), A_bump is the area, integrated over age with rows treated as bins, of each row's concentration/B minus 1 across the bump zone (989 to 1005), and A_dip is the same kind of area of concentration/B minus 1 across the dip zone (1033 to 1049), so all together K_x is -493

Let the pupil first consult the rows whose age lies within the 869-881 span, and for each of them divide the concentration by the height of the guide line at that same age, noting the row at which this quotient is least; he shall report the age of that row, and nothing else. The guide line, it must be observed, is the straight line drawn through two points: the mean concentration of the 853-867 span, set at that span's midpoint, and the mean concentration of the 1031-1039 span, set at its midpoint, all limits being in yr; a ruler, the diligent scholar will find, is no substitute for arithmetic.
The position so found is 880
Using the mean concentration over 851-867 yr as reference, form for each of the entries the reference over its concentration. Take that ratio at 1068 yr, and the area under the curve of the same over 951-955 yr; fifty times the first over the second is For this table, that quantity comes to 12.8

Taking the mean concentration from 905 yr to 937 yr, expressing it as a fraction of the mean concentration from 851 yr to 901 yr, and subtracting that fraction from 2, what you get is 0.983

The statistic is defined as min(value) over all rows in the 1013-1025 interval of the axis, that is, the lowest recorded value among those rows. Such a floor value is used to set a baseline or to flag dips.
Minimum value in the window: 461.5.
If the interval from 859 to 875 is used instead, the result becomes 447.6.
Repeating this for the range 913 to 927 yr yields 451.4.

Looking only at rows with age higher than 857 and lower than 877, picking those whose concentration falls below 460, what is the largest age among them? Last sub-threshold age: 876 yr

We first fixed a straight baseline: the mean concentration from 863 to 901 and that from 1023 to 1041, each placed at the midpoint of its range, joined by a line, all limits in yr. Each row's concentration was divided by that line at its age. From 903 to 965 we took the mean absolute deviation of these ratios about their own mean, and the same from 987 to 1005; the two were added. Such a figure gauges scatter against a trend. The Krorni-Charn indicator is 0.032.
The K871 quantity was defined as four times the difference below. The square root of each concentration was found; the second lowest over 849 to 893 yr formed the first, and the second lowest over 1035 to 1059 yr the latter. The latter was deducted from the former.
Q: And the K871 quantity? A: -3.2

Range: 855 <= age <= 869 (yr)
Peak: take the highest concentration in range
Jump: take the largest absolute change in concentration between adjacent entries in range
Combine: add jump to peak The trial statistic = 474.6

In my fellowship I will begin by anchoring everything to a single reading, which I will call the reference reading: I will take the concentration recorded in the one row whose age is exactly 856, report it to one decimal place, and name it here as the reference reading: 461.1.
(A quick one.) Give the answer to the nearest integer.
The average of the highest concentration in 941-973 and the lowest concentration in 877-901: 456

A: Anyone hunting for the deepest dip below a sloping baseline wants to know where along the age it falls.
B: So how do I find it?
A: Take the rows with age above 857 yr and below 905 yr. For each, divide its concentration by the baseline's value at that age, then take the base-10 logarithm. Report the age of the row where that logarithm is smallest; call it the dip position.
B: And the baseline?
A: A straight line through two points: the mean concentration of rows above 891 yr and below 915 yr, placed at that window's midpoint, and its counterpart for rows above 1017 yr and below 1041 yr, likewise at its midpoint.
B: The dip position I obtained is 894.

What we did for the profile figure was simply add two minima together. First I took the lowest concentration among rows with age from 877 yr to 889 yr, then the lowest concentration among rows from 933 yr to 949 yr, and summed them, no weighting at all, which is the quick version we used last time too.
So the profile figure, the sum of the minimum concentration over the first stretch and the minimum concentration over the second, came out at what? 894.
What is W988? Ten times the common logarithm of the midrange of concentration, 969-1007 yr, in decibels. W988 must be 26.8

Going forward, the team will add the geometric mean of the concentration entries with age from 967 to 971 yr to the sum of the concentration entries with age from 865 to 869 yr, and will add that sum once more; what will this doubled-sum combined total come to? 2320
